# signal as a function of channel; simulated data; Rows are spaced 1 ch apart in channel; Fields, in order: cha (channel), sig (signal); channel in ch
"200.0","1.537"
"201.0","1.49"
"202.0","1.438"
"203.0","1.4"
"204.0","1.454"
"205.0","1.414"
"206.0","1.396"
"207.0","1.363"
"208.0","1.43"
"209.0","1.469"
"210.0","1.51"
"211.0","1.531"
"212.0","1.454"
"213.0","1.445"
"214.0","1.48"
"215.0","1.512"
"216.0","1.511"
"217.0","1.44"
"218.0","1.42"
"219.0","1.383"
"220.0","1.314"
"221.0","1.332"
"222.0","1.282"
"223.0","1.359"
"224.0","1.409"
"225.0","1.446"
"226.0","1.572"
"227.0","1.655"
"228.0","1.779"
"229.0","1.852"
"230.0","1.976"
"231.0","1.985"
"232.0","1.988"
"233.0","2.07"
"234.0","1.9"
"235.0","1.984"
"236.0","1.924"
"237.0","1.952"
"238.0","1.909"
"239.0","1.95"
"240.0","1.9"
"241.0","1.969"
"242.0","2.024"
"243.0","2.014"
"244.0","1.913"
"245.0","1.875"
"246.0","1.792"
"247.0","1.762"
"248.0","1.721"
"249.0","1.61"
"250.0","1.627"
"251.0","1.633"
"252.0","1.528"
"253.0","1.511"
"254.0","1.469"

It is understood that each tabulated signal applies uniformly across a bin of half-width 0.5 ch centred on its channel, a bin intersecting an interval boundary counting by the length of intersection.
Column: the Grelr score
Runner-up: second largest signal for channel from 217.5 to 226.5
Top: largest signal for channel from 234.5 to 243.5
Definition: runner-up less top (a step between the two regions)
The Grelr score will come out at -0.58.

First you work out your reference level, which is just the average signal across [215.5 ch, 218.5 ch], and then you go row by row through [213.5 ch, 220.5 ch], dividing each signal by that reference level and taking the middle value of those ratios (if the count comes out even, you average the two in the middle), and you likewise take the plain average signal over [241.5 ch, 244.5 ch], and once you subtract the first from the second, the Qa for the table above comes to 1.0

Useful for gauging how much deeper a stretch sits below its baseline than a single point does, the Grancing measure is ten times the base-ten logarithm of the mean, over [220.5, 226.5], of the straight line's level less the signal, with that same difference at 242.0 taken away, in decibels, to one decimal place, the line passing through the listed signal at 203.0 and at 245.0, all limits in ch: -3.8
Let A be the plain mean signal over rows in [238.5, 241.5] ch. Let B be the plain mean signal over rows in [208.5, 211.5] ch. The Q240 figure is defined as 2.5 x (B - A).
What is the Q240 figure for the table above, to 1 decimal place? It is -1.1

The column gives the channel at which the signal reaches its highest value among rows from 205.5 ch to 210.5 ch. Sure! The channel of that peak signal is 210.0 ch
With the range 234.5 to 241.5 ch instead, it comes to 235.0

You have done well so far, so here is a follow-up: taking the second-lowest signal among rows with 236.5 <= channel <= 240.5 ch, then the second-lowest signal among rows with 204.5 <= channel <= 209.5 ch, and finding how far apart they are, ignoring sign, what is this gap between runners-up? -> 0.51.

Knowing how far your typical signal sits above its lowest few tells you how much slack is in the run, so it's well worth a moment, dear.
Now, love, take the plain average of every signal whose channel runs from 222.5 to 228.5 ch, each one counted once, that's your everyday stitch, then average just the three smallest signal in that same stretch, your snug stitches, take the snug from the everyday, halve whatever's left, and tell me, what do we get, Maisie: 0.066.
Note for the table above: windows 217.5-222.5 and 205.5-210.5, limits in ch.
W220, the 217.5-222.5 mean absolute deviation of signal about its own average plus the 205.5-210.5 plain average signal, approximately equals 1.48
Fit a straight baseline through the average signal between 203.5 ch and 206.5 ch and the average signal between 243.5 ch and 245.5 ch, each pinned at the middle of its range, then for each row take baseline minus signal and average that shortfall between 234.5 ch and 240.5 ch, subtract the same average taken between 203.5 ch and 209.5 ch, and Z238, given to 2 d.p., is -0.14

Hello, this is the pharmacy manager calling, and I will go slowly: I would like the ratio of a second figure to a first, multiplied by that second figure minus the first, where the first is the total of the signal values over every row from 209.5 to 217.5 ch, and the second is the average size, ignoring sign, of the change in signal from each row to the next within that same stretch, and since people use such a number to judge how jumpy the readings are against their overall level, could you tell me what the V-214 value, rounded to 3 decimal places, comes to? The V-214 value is -0.035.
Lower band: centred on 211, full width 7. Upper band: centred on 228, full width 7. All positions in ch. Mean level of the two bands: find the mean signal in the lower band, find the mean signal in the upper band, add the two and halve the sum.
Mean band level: 1.61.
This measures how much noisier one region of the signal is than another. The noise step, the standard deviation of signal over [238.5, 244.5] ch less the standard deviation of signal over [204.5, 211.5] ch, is -0.010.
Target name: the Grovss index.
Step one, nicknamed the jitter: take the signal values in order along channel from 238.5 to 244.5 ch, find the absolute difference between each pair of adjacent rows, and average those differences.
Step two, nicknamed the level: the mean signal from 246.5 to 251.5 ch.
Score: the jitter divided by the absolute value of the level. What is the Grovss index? 0.034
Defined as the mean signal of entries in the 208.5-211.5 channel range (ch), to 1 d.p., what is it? 1.5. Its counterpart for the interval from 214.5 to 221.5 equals 1.4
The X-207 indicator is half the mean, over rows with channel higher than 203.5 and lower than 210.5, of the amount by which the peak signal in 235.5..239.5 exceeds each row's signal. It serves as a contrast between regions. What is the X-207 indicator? 0.26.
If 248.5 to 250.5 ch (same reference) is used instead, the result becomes 0.17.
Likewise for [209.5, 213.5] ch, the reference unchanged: 0.23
